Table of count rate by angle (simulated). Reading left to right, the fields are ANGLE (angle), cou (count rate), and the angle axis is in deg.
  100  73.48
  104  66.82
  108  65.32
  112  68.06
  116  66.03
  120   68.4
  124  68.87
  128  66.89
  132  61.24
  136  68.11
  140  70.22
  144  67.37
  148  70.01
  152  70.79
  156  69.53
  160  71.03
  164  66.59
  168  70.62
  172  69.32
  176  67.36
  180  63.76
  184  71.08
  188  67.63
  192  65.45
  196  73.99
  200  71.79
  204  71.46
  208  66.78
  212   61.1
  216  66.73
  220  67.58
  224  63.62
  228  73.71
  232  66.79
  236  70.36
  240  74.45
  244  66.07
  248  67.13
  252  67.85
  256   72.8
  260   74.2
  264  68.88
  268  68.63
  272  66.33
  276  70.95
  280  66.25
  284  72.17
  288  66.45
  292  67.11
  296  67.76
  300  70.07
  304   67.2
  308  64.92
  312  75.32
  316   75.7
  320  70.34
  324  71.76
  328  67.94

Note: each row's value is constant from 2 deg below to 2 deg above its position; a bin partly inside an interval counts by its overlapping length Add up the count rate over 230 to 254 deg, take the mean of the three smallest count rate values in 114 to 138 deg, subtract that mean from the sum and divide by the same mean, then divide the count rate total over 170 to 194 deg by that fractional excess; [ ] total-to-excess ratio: 75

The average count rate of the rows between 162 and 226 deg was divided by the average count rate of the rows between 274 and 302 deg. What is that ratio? 0.987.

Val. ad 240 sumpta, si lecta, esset 74.45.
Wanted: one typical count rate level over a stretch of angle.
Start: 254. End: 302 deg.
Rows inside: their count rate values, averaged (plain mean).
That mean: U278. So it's 69.3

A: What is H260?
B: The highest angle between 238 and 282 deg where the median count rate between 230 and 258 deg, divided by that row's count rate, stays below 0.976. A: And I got 276 deg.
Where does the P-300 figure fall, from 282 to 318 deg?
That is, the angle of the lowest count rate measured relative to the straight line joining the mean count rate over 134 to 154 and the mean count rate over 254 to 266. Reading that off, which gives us 308 deg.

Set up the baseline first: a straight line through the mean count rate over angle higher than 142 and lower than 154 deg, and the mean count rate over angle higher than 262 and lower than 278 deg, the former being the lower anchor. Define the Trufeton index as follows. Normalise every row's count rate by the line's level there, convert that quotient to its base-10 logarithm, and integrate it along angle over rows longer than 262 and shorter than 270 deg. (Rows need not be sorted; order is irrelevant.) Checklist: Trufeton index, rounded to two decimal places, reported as 0.00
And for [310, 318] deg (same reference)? 0.34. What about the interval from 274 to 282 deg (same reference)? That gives 0.00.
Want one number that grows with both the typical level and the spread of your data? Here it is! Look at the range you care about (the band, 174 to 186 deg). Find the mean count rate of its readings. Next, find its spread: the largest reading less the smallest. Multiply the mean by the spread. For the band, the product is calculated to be 493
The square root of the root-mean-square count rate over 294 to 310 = 8.22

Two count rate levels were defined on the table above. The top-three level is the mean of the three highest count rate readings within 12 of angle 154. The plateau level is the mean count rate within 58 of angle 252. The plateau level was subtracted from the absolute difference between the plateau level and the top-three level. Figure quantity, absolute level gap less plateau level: -66.8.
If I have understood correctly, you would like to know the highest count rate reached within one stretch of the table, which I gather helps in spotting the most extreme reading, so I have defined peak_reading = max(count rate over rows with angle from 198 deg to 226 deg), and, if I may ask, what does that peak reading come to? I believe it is 71.79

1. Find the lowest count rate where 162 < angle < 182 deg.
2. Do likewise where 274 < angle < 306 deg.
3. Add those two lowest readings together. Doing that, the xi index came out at 130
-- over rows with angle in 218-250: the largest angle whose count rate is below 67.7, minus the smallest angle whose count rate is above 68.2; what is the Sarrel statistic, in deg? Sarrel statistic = 20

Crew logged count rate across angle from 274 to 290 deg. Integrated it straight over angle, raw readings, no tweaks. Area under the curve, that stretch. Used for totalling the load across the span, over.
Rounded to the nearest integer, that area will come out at 1103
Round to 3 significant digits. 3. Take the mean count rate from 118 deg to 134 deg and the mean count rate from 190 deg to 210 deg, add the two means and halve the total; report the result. 68.1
